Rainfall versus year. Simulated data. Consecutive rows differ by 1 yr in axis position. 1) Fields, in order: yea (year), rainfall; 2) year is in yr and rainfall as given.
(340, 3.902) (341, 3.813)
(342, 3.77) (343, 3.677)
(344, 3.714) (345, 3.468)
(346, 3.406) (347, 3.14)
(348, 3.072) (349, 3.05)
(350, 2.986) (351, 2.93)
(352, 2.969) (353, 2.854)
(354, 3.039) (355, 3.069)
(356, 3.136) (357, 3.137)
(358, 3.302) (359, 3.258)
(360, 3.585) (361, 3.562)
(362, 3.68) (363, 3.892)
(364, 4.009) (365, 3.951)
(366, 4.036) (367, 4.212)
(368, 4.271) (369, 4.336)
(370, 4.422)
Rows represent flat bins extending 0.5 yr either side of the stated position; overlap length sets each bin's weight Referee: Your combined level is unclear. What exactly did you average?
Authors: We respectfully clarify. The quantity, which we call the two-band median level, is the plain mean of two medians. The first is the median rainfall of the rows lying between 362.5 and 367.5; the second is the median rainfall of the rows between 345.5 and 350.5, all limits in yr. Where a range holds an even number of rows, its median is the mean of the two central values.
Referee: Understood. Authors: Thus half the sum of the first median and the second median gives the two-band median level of 3.54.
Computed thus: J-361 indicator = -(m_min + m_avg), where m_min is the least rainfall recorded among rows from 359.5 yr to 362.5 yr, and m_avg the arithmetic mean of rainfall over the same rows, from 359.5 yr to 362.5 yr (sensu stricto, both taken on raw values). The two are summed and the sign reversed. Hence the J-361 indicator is -7.2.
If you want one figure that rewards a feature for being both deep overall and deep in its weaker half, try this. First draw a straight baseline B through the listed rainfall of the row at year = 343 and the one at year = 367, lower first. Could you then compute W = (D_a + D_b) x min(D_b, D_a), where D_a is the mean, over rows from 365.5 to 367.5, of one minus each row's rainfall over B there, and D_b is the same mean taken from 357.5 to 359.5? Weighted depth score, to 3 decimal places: 0.004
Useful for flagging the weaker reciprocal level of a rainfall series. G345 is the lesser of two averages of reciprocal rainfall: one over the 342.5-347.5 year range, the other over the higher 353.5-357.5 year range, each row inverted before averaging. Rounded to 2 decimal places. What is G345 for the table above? 0.29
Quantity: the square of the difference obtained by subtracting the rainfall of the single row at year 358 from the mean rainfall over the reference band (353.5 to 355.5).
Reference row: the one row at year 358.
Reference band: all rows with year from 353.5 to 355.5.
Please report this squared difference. 0.06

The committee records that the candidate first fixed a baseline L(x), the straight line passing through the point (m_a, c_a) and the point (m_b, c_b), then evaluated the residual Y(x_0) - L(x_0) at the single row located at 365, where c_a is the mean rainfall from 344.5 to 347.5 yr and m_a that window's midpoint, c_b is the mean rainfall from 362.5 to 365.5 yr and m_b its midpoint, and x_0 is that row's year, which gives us 0.0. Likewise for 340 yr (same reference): 0.8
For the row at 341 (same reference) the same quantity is 0.6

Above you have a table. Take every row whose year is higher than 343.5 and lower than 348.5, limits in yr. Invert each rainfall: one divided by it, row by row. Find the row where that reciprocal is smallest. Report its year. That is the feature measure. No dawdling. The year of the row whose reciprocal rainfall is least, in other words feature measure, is 344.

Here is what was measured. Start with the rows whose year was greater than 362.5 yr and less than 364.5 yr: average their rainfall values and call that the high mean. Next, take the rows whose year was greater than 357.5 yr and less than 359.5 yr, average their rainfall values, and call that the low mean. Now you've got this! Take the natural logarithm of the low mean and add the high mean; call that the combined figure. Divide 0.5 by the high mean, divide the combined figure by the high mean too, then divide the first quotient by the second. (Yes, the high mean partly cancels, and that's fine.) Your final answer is 0.097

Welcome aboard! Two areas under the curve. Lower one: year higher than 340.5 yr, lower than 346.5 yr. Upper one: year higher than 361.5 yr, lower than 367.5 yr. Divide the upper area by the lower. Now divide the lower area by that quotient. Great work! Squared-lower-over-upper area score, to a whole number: 20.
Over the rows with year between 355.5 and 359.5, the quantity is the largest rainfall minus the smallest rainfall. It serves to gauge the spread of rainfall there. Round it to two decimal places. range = 0.17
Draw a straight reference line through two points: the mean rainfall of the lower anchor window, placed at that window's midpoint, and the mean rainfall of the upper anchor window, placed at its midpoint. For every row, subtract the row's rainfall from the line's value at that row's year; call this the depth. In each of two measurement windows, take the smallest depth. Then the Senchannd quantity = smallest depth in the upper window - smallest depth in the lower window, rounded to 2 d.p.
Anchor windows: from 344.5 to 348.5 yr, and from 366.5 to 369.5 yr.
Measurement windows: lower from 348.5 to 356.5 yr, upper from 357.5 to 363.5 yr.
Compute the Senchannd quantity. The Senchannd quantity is -0.19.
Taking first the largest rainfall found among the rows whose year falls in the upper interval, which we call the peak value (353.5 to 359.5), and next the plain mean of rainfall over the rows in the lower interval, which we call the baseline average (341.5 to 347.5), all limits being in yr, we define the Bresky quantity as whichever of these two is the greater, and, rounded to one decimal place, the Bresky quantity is 3.5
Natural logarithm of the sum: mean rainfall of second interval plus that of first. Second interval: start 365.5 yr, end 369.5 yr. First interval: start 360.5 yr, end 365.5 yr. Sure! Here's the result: 2.08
